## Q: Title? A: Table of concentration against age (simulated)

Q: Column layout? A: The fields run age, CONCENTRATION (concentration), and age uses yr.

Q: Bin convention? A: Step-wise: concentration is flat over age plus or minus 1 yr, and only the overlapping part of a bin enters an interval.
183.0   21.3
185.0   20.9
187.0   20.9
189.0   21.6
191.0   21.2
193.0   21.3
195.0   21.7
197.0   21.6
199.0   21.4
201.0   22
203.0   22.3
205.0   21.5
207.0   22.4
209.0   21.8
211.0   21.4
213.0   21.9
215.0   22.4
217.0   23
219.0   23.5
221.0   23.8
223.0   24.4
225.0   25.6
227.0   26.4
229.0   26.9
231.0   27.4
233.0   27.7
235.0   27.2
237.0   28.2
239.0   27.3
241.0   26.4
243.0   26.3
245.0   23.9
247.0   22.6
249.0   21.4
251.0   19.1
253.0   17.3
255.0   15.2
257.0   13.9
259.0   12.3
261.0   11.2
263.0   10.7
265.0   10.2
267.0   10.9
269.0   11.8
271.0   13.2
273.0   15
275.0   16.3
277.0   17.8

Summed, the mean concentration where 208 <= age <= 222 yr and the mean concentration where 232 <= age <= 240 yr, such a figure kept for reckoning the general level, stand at 50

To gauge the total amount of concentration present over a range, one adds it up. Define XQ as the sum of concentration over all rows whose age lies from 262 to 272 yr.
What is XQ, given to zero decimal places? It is 57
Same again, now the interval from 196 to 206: 109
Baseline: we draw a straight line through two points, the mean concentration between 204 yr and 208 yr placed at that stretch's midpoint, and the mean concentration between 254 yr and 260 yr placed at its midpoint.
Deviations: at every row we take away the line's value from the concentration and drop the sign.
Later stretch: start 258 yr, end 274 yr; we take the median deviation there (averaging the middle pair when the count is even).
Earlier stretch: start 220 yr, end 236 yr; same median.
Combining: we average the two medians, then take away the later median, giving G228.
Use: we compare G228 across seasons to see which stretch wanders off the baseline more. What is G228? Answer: 3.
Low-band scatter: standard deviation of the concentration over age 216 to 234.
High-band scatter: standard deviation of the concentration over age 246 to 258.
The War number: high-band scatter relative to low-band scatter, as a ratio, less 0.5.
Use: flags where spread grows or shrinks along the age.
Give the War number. 1.4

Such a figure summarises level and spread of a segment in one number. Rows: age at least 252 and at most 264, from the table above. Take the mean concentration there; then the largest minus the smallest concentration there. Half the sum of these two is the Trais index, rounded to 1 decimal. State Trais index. 10.0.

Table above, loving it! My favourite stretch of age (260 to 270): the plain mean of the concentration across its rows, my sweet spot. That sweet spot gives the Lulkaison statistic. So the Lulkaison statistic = 11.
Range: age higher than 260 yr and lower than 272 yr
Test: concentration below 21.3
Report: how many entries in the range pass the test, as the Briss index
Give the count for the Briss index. 6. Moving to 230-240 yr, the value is 0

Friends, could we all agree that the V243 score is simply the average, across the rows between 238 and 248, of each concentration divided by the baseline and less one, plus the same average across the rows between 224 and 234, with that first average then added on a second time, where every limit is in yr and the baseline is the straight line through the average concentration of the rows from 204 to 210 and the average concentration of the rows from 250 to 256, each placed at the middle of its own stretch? 1.14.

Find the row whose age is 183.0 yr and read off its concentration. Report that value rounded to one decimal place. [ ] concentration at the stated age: 21.3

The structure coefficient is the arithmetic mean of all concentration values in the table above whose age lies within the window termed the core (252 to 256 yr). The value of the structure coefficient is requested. 16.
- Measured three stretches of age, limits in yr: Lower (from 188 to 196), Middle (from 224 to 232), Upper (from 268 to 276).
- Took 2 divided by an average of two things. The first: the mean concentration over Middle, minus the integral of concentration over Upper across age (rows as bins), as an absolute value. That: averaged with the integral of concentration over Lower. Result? 0.0155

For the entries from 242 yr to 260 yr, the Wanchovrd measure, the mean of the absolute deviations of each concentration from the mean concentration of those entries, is 3.9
